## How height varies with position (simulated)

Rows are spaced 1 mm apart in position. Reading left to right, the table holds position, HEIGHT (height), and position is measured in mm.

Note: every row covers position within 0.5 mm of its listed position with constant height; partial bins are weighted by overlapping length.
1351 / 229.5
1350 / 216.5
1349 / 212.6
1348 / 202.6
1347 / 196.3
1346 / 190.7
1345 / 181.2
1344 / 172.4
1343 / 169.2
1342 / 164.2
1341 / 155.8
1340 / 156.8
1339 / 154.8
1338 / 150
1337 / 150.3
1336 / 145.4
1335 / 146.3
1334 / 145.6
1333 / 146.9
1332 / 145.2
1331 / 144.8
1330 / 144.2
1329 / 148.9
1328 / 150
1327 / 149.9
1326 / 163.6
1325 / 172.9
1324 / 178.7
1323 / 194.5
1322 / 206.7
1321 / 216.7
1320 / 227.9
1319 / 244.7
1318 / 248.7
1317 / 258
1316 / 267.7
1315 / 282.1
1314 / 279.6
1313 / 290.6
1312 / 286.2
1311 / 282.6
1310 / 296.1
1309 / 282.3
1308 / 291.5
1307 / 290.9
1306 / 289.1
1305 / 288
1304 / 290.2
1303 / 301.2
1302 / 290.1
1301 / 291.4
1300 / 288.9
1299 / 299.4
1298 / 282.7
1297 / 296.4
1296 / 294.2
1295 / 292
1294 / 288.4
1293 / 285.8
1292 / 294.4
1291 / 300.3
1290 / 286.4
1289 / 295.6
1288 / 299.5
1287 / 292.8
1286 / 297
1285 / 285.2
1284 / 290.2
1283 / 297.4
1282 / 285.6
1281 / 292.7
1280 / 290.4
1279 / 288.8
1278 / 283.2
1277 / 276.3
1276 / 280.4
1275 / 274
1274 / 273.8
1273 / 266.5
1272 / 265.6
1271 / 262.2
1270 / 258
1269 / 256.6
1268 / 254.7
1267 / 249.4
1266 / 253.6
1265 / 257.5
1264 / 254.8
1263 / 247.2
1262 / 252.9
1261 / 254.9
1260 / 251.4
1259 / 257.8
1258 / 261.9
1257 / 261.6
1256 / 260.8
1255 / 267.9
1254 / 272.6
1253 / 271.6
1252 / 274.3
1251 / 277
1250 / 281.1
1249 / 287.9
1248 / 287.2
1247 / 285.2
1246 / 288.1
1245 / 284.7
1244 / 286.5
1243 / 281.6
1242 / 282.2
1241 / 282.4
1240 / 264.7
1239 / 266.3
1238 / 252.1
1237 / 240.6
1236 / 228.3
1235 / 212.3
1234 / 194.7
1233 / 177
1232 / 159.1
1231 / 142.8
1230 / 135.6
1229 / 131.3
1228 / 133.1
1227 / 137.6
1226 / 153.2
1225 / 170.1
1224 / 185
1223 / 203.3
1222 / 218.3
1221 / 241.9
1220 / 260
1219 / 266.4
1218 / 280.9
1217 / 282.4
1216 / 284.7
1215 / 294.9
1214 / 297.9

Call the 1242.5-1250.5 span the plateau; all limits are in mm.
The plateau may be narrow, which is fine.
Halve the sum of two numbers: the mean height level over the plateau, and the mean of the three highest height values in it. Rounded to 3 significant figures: 287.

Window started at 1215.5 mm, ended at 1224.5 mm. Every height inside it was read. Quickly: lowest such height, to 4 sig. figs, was 185.0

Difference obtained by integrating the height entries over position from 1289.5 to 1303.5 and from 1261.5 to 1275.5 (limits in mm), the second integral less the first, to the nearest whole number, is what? -465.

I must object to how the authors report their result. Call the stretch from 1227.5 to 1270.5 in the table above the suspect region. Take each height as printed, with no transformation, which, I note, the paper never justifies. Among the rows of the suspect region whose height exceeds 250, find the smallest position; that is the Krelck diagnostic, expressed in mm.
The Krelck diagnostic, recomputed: 1238 mm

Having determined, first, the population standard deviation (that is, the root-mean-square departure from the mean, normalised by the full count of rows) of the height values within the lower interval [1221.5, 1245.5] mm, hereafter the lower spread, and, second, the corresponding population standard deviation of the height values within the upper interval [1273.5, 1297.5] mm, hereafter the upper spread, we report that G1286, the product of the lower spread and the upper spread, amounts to 412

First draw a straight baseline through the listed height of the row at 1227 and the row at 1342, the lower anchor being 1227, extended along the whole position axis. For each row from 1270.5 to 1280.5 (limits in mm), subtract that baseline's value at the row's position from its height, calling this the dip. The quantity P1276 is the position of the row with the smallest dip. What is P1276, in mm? 1271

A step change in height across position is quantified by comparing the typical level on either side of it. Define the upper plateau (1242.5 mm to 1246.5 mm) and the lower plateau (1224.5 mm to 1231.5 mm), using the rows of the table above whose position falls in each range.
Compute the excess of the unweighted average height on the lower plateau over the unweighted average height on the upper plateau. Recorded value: -142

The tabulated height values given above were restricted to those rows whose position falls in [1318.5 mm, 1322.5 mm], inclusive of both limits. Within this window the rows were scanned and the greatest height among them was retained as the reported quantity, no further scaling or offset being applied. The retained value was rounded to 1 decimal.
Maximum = 244.7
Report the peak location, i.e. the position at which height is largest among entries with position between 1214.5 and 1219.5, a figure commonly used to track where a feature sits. 1215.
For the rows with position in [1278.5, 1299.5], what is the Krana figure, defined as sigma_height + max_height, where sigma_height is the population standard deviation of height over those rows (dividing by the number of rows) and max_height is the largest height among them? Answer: 305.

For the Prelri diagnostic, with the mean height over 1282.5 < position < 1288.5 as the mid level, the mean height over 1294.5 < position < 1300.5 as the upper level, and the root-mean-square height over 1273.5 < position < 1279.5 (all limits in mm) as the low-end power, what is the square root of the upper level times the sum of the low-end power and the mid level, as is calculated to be 409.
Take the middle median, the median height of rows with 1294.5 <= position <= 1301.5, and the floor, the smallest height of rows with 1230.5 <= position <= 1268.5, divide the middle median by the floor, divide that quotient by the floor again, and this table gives 0.014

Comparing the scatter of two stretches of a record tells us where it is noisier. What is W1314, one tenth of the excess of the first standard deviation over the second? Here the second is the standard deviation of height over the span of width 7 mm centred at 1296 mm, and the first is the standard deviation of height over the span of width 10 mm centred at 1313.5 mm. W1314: 1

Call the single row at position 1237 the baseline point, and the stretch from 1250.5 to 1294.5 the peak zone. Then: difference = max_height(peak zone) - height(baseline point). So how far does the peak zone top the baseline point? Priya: 60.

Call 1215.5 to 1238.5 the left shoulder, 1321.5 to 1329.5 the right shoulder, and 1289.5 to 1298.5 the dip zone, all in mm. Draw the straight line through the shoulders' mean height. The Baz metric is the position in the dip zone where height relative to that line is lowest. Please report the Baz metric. 1298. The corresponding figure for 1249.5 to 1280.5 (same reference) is 1263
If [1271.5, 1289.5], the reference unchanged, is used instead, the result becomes 1272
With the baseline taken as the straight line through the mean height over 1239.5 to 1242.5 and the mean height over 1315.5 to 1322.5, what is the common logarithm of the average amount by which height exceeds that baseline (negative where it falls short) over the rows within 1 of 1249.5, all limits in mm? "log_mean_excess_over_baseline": 1.09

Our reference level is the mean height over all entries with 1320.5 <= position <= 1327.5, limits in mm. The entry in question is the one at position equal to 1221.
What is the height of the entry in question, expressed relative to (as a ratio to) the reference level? 1.3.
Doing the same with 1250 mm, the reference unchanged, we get 1.5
